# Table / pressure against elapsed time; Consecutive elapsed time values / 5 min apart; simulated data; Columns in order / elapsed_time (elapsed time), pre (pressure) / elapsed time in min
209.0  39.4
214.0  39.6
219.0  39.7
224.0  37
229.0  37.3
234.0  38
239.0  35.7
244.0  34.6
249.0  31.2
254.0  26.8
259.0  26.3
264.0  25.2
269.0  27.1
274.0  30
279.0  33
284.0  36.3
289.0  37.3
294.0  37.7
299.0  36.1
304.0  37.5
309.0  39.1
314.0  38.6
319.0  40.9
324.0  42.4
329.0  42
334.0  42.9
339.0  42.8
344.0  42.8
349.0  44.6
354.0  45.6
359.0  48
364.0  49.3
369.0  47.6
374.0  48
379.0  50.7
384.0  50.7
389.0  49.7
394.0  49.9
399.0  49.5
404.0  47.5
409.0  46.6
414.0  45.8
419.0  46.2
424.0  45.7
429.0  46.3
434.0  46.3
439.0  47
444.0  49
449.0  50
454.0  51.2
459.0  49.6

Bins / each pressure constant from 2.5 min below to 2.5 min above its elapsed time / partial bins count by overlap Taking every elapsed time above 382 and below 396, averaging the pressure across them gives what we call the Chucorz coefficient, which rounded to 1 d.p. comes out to 50.1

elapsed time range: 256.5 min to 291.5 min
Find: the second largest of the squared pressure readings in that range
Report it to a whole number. 1318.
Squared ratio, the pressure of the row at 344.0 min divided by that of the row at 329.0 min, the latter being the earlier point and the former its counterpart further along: 1.0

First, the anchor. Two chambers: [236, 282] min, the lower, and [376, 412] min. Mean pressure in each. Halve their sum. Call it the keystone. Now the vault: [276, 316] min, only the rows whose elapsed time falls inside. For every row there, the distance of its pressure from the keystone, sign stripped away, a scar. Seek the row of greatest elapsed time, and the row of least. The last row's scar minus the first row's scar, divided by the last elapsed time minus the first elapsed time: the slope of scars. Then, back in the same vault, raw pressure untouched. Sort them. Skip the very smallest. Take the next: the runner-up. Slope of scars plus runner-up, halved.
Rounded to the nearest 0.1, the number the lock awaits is 18.0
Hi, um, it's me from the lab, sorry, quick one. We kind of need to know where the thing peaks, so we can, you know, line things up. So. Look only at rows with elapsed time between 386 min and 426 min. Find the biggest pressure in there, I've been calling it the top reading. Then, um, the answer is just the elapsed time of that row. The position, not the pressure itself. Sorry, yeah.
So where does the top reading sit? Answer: 394.0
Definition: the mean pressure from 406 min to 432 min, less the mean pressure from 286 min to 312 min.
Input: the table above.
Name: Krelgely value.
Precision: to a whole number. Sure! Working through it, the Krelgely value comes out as 9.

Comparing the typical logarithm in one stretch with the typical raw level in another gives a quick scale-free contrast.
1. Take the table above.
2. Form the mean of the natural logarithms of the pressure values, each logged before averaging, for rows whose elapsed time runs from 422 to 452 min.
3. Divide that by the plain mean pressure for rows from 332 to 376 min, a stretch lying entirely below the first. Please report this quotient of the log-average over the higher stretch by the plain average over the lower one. 0.084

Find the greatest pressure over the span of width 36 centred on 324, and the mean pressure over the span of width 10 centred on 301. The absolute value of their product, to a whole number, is 1579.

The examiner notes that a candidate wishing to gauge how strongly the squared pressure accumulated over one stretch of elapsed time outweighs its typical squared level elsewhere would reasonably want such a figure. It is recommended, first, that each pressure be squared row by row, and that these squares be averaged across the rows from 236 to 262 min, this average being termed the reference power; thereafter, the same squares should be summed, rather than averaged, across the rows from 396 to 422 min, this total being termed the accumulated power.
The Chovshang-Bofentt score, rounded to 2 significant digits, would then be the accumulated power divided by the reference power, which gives 11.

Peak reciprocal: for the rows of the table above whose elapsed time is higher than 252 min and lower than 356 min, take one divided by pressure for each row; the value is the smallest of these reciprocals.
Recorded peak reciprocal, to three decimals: 0.022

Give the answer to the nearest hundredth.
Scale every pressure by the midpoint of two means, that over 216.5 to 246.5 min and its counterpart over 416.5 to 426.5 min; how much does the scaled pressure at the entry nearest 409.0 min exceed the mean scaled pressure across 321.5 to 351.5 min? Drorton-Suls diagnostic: 0.09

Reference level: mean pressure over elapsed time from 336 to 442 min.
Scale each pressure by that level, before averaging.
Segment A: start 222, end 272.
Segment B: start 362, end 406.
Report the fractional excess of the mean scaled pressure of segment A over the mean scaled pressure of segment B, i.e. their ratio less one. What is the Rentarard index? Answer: -0.35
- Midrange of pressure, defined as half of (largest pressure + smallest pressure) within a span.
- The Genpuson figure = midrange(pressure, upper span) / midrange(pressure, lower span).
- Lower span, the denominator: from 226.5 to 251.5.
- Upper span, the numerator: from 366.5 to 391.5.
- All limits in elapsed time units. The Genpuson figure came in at 1.4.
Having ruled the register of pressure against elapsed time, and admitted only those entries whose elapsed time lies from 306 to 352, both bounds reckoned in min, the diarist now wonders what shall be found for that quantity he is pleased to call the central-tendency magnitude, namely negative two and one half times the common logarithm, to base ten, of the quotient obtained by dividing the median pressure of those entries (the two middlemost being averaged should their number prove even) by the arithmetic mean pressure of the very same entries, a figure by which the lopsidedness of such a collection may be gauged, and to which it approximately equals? -0.016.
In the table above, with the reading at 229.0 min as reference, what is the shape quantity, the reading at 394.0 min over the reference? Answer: 1.34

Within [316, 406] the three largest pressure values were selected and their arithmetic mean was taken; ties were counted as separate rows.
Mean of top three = 50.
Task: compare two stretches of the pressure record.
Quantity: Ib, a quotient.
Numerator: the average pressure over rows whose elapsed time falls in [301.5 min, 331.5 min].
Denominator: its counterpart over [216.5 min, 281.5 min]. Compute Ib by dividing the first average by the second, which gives 1.24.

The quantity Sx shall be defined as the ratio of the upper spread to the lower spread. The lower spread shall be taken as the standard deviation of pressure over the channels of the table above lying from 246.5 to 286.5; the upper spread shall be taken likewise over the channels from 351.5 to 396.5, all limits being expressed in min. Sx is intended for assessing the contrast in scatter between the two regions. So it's 0.4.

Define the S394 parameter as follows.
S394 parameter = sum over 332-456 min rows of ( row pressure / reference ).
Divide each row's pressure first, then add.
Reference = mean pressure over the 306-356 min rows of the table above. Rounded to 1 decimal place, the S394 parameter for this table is 28.1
